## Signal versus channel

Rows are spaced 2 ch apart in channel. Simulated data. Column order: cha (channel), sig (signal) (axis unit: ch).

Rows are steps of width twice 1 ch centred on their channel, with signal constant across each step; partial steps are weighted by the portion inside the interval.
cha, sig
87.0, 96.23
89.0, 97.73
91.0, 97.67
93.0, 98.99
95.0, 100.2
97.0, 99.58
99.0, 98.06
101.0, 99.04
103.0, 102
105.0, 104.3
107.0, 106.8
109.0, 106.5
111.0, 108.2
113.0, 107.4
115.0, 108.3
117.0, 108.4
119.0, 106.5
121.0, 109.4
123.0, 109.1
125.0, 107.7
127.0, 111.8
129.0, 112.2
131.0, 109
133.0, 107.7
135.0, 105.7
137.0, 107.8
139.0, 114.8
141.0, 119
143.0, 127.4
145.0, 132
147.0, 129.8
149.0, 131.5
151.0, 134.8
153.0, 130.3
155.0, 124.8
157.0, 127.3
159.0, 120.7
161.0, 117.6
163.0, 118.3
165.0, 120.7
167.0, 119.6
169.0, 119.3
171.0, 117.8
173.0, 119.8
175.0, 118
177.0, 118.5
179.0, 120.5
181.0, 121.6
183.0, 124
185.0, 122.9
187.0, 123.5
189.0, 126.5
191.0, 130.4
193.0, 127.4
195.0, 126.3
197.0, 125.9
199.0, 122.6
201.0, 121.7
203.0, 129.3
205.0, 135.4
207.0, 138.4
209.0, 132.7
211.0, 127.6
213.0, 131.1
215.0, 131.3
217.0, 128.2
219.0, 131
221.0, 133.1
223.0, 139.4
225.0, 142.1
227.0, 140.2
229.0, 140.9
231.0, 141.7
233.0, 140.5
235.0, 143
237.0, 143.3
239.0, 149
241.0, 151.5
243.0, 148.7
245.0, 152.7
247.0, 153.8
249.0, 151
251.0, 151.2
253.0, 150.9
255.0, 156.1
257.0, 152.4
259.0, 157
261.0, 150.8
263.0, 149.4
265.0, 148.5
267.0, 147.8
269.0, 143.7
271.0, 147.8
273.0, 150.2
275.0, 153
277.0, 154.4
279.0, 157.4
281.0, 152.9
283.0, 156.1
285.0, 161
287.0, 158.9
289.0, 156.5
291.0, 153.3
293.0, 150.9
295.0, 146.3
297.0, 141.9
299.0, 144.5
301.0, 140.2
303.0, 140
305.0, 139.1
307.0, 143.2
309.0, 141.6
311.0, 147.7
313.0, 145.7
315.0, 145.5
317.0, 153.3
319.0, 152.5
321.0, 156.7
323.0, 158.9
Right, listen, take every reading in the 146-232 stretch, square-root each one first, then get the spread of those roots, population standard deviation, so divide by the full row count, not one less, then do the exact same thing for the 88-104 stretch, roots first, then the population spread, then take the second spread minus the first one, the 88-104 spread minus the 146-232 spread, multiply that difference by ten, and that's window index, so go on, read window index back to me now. -2.5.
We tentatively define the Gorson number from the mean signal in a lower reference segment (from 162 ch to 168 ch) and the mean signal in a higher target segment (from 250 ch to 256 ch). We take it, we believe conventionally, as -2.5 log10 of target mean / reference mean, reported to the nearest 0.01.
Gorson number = -0.27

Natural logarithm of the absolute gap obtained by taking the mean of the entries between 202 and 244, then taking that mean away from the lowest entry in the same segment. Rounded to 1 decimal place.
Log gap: 2.3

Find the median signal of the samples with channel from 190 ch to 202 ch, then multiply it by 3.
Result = 378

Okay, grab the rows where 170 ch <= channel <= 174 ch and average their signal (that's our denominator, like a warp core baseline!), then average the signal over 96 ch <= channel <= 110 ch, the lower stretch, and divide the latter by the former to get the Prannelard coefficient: 0.86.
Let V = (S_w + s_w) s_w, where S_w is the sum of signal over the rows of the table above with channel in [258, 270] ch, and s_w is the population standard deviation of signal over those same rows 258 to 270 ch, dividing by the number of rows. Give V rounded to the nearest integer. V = 3595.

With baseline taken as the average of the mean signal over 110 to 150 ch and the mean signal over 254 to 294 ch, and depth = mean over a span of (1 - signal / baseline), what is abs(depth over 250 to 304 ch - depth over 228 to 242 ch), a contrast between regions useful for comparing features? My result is 0.049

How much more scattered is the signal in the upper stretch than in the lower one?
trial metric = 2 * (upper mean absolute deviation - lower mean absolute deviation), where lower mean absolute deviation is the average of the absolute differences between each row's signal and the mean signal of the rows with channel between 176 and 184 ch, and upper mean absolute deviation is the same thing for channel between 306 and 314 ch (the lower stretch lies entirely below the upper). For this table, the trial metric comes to 1.0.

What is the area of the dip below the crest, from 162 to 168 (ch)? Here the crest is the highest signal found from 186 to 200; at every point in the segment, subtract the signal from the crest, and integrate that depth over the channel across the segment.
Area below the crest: 65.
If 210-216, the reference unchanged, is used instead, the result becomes 2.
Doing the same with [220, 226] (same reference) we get -47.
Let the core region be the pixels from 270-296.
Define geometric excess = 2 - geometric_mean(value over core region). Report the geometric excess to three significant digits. -152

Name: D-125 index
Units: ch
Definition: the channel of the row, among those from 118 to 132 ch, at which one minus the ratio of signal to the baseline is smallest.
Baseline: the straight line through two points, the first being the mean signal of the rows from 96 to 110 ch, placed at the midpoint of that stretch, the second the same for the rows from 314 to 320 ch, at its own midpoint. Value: 127.0 ch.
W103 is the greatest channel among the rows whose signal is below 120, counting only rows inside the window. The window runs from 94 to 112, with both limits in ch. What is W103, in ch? 111.0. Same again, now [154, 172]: 171.0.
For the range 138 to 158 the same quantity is 141.0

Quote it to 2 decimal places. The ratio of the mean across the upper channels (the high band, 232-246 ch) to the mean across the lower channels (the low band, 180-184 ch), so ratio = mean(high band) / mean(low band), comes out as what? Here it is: 1.20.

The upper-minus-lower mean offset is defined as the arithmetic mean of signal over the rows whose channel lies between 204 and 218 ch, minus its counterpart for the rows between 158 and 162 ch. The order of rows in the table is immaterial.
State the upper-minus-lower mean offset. 13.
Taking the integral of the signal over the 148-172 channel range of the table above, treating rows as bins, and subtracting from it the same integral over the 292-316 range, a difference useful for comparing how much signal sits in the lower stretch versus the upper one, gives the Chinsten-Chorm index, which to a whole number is -488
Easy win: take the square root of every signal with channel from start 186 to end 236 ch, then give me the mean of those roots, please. 11.5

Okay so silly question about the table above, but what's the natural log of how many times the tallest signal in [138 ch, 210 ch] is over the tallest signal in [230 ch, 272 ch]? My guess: -0.126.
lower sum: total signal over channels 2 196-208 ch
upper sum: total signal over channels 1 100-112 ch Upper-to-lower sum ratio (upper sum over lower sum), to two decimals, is 0.81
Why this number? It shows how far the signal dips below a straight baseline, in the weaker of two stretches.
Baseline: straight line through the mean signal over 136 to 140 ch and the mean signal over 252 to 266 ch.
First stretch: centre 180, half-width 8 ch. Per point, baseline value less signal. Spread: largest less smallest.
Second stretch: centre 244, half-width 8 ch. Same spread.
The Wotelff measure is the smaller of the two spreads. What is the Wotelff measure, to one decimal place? 3.5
